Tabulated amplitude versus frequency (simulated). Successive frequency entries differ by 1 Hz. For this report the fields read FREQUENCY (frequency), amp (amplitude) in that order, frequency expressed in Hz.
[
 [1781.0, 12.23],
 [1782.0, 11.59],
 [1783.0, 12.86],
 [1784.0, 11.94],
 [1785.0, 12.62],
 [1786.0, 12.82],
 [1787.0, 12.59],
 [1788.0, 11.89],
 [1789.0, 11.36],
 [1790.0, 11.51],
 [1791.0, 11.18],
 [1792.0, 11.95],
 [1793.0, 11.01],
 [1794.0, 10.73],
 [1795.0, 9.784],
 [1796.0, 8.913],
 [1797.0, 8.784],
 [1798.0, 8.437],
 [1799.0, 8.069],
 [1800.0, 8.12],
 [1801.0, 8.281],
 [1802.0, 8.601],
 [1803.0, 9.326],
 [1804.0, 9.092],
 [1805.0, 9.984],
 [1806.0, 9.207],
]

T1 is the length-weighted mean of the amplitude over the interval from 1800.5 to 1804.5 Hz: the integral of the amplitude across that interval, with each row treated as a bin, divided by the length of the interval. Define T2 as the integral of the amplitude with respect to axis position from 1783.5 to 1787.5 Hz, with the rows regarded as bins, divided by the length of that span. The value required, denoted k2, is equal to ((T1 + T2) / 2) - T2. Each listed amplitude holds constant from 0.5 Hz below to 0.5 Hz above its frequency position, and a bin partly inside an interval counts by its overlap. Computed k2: -1.8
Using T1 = 8.8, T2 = 12.5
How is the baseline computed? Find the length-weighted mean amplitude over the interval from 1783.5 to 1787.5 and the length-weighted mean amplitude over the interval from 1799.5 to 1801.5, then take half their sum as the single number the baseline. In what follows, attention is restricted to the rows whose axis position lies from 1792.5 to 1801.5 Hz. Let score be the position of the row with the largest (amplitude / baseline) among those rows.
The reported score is 1793.0 Hz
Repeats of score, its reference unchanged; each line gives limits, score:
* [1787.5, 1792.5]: 1792.0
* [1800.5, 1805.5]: 1805.0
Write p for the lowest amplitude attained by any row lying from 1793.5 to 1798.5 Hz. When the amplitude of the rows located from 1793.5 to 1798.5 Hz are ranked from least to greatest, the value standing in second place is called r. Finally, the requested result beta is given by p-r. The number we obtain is -0.35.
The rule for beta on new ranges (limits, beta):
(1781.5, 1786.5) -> -0.35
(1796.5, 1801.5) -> -0.05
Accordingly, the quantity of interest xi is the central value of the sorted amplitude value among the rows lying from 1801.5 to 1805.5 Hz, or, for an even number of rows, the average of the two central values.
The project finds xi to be 9.2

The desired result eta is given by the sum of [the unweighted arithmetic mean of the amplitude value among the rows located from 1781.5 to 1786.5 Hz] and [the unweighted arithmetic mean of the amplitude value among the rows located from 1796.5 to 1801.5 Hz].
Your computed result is 20.7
